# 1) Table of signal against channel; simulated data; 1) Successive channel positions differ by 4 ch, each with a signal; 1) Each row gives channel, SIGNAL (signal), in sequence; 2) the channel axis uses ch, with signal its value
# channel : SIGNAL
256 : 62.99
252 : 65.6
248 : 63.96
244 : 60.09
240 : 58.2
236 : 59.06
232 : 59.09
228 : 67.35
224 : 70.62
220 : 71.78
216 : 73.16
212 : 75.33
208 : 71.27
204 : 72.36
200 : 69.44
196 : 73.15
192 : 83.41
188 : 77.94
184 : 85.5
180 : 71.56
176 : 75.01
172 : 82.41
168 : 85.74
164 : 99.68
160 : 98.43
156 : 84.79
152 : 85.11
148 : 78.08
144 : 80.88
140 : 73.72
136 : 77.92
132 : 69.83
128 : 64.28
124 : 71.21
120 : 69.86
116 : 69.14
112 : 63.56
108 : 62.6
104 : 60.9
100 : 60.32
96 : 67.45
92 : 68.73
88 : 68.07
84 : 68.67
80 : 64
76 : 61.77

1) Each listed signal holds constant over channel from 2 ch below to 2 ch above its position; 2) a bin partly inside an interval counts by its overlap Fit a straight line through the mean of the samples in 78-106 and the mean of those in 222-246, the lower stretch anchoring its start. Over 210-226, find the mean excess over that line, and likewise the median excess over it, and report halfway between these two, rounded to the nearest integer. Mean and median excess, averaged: 10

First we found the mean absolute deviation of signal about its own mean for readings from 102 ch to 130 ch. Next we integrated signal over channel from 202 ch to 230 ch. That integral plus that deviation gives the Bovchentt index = 2011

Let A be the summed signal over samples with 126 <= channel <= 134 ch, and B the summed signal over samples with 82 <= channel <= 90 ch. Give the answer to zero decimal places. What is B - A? 3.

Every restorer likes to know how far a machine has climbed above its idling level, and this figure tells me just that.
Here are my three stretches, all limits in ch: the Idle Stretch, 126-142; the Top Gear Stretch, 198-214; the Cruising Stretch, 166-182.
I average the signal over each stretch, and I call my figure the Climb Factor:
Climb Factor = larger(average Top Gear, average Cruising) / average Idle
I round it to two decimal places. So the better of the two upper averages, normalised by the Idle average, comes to 1.10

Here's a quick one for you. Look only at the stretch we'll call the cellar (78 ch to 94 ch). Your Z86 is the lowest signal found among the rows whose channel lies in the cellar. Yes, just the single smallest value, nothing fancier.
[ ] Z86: 64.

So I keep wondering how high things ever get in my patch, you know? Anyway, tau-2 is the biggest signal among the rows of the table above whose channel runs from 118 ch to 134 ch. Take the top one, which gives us 71.21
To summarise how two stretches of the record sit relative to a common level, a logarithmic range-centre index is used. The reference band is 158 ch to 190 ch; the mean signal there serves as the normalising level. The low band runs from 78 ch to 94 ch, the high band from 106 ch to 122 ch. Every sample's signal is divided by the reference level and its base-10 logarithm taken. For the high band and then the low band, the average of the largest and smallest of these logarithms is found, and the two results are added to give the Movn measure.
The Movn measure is -0.21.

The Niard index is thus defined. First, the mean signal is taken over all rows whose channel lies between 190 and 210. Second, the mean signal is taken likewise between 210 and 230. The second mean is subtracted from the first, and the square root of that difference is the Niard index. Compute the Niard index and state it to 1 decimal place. 1.5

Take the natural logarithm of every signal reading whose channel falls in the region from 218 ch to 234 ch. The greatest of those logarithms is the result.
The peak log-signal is 4.27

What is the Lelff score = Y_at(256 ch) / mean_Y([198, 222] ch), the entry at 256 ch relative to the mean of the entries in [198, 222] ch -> 0.87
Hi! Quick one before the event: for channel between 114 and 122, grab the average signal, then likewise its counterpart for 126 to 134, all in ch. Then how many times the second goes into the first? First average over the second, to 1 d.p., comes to 1.0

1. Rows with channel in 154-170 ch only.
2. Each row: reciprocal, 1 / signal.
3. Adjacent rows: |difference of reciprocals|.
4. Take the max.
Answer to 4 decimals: 0.0016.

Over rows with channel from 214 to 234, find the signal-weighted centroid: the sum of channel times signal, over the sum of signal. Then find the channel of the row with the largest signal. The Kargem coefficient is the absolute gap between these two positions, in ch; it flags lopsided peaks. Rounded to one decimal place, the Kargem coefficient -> 7.6 ch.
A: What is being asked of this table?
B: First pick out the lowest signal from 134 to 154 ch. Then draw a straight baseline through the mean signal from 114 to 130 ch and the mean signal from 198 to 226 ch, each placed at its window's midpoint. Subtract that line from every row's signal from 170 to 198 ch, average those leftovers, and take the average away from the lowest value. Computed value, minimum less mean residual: 66.2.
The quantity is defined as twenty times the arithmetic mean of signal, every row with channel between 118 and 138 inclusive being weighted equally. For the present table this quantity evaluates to 1412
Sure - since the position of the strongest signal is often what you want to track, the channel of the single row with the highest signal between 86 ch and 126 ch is 124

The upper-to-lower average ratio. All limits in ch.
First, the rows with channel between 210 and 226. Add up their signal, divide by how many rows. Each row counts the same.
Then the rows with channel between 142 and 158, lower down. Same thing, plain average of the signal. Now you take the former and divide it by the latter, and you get 0.88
